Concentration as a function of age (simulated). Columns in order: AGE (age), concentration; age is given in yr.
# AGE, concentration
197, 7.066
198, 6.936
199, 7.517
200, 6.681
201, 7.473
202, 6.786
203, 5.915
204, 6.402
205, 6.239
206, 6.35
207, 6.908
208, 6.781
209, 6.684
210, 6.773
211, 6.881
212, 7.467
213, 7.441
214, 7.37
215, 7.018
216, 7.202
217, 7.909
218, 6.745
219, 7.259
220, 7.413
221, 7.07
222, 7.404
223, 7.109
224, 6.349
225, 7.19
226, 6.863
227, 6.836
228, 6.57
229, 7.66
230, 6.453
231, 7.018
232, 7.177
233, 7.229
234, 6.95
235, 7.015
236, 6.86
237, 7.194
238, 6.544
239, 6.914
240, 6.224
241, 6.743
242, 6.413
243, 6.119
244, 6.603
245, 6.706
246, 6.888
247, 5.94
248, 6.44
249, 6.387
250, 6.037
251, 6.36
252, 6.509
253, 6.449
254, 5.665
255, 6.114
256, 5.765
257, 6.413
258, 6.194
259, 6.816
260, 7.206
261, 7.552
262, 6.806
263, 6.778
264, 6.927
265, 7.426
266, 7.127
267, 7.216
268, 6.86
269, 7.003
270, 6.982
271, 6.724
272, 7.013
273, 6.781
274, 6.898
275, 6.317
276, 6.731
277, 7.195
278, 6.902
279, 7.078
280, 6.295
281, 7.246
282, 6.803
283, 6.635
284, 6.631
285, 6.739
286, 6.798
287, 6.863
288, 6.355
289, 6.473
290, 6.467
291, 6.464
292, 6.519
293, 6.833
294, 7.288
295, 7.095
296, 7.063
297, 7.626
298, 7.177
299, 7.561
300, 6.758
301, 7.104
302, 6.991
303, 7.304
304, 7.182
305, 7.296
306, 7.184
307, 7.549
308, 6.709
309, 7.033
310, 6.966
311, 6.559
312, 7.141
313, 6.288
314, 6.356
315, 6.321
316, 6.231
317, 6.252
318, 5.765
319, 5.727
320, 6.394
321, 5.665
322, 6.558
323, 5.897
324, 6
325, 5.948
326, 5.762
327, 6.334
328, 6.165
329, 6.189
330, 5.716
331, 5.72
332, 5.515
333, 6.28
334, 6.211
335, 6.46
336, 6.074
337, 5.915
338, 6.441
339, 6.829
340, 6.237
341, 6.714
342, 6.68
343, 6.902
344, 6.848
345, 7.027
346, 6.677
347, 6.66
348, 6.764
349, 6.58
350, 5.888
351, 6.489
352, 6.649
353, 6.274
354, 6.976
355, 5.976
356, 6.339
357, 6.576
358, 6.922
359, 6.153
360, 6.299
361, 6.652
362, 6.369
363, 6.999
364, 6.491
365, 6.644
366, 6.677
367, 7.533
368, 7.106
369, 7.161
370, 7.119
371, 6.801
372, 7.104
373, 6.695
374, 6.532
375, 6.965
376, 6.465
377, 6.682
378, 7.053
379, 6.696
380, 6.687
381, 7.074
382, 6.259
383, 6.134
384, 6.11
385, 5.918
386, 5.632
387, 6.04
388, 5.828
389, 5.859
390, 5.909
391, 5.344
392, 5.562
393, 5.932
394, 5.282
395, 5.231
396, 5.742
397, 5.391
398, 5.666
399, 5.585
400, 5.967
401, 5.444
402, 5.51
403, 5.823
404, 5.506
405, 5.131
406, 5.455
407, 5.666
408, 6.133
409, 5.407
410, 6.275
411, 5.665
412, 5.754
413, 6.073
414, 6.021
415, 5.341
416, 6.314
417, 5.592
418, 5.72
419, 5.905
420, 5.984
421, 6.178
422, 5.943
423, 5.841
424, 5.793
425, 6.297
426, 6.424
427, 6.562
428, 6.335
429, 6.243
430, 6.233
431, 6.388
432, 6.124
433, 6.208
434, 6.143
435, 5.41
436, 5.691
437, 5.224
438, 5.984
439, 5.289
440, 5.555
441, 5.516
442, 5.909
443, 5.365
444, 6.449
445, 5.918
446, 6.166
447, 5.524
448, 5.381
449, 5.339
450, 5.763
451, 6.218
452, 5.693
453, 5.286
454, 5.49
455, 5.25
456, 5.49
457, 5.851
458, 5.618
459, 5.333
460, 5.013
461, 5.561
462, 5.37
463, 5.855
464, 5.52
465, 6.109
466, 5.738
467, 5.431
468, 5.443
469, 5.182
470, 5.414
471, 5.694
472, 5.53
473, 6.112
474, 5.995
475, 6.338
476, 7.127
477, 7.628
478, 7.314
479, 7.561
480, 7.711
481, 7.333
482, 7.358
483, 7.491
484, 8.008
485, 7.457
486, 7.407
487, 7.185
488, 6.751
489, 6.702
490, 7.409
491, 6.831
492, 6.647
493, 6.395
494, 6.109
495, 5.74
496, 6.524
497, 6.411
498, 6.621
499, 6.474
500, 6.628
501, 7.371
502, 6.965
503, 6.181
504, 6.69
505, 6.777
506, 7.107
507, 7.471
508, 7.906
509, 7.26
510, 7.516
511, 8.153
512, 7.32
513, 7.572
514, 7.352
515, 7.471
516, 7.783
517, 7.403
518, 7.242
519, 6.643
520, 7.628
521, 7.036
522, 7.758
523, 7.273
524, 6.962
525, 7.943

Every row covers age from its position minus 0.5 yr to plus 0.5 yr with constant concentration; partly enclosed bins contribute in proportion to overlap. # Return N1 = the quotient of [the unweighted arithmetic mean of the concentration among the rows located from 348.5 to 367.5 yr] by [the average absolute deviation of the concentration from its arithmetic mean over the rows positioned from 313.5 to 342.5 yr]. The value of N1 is 23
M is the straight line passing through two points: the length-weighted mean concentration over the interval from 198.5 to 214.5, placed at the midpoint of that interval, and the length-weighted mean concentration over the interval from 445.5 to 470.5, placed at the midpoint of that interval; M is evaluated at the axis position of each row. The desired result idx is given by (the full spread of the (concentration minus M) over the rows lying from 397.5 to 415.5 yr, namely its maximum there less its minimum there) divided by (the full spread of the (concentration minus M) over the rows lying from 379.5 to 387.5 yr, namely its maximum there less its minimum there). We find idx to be 0.83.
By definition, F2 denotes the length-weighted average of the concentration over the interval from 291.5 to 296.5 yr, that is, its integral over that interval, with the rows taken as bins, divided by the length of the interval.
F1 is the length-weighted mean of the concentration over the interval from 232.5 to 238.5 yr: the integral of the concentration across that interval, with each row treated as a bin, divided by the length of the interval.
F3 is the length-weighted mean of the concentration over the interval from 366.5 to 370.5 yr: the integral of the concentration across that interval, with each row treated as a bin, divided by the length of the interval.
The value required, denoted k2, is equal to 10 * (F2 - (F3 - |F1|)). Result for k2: 67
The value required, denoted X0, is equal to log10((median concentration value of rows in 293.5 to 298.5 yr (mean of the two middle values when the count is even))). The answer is 0.86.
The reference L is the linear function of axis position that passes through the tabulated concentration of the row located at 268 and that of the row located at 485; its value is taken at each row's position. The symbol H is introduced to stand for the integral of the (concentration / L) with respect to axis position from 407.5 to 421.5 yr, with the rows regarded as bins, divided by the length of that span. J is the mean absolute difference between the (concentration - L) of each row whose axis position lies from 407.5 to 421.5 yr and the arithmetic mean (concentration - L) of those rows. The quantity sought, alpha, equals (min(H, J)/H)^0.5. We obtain 0.56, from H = 0.81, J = 0.26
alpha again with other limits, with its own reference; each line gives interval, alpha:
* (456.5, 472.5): 0.53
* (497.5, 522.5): 0.64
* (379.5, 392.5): 0.63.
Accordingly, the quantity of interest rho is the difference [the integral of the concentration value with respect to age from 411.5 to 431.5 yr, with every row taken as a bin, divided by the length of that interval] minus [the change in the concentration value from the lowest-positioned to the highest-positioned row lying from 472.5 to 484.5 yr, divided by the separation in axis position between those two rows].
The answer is 5.9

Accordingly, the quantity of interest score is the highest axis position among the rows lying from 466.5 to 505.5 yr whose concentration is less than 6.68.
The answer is 503 yr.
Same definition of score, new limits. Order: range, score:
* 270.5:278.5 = 275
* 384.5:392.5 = 392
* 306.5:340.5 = 340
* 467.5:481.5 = 475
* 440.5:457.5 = 457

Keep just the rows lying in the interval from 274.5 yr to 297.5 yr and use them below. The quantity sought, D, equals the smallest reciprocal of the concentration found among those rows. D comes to 0.131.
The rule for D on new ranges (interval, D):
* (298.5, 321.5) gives 0.132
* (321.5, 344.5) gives 0.145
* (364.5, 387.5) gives 0.133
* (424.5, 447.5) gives 0.152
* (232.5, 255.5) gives 0.138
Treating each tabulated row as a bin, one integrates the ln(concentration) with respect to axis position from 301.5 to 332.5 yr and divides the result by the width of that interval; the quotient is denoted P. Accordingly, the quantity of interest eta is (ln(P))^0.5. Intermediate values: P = 1.85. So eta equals 0.79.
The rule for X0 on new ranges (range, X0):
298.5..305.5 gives 0.86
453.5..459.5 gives 0.74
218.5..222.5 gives 0.87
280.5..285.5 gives 0.83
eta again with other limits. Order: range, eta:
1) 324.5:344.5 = 0.78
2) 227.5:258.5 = 0.79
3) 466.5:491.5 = 0.80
